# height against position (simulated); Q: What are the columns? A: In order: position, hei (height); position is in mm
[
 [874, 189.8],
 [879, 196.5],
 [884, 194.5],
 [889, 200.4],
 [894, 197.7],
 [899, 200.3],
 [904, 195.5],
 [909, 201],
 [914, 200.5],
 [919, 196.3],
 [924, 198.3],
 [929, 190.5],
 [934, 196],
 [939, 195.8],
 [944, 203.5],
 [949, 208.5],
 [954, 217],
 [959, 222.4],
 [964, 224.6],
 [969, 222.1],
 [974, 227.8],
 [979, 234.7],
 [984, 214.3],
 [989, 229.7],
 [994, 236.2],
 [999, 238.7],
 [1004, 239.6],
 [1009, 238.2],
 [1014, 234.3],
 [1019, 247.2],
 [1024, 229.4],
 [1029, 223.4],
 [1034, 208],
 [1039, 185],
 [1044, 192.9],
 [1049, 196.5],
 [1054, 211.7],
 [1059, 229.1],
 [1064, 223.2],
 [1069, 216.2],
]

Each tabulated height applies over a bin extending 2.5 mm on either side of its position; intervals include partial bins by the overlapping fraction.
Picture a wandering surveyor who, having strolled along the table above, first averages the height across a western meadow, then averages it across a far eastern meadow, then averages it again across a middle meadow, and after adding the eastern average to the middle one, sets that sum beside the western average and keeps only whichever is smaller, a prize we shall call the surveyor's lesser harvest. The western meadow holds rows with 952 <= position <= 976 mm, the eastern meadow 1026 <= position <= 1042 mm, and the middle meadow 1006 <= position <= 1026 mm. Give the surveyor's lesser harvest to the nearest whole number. 223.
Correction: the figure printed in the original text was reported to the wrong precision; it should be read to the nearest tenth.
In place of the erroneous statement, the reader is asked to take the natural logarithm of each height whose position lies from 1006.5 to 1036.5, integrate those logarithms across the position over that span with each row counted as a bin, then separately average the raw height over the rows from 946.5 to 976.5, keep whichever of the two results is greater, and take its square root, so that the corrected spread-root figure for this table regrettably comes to 14.8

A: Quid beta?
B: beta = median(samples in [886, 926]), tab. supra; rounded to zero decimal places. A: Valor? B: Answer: 199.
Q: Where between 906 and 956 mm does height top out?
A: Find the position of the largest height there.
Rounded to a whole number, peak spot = 954 mm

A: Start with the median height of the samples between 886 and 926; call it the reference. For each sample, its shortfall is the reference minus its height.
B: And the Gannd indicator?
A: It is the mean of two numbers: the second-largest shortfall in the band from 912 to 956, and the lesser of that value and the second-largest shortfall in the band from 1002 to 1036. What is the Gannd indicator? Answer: -10.3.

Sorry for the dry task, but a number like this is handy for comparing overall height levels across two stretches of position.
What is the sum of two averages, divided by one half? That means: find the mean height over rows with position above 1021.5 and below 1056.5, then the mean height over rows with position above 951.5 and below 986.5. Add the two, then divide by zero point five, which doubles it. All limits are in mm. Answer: 860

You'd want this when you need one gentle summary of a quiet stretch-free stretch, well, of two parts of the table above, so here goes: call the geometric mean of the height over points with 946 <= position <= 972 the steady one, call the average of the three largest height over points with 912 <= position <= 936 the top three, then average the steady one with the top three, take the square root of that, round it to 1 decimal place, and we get 14.4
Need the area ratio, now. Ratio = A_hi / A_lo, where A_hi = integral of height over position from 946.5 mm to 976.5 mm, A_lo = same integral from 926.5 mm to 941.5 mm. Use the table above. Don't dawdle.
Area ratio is 2.3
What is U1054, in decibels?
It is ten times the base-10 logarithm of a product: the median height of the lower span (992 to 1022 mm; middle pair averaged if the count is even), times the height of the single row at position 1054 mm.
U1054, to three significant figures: 47.0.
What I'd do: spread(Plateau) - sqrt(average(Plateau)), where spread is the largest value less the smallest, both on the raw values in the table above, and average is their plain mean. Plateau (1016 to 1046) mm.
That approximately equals 48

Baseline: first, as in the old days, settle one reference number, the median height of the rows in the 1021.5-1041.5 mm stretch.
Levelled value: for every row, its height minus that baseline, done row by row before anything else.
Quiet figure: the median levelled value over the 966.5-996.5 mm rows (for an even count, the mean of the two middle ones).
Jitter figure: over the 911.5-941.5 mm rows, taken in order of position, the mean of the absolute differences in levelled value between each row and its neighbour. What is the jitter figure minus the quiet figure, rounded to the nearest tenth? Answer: -9.1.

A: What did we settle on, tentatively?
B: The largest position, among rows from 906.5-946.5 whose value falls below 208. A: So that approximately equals 944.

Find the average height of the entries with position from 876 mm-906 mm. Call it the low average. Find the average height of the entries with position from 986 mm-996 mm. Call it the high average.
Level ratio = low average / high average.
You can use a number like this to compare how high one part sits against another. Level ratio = 0.85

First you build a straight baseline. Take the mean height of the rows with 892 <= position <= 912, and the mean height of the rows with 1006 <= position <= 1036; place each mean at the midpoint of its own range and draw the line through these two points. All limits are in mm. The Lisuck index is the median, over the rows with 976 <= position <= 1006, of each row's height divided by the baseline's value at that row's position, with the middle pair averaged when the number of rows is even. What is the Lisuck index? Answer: 1.06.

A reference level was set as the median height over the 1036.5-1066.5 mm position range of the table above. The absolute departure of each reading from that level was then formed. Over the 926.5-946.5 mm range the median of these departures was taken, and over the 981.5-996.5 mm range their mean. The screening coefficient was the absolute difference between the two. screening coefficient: 14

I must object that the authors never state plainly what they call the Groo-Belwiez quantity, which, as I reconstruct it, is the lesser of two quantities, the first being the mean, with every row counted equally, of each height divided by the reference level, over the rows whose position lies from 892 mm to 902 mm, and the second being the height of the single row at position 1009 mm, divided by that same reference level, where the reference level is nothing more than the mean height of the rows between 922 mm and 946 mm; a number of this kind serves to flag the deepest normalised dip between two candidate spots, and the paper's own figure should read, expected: 1.01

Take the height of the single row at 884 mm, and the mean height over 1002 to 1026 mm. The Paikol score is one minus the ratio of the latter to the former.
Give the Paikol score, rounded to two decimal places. -0.22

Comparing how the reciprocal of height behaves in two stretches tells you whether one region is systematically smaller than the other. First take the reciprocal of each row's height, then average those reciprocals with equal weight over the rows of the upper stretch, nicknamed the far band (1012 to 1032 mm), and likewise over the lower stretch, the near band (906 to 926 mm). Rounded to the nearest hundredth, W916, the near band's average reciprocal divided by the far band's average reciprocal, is 1.17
